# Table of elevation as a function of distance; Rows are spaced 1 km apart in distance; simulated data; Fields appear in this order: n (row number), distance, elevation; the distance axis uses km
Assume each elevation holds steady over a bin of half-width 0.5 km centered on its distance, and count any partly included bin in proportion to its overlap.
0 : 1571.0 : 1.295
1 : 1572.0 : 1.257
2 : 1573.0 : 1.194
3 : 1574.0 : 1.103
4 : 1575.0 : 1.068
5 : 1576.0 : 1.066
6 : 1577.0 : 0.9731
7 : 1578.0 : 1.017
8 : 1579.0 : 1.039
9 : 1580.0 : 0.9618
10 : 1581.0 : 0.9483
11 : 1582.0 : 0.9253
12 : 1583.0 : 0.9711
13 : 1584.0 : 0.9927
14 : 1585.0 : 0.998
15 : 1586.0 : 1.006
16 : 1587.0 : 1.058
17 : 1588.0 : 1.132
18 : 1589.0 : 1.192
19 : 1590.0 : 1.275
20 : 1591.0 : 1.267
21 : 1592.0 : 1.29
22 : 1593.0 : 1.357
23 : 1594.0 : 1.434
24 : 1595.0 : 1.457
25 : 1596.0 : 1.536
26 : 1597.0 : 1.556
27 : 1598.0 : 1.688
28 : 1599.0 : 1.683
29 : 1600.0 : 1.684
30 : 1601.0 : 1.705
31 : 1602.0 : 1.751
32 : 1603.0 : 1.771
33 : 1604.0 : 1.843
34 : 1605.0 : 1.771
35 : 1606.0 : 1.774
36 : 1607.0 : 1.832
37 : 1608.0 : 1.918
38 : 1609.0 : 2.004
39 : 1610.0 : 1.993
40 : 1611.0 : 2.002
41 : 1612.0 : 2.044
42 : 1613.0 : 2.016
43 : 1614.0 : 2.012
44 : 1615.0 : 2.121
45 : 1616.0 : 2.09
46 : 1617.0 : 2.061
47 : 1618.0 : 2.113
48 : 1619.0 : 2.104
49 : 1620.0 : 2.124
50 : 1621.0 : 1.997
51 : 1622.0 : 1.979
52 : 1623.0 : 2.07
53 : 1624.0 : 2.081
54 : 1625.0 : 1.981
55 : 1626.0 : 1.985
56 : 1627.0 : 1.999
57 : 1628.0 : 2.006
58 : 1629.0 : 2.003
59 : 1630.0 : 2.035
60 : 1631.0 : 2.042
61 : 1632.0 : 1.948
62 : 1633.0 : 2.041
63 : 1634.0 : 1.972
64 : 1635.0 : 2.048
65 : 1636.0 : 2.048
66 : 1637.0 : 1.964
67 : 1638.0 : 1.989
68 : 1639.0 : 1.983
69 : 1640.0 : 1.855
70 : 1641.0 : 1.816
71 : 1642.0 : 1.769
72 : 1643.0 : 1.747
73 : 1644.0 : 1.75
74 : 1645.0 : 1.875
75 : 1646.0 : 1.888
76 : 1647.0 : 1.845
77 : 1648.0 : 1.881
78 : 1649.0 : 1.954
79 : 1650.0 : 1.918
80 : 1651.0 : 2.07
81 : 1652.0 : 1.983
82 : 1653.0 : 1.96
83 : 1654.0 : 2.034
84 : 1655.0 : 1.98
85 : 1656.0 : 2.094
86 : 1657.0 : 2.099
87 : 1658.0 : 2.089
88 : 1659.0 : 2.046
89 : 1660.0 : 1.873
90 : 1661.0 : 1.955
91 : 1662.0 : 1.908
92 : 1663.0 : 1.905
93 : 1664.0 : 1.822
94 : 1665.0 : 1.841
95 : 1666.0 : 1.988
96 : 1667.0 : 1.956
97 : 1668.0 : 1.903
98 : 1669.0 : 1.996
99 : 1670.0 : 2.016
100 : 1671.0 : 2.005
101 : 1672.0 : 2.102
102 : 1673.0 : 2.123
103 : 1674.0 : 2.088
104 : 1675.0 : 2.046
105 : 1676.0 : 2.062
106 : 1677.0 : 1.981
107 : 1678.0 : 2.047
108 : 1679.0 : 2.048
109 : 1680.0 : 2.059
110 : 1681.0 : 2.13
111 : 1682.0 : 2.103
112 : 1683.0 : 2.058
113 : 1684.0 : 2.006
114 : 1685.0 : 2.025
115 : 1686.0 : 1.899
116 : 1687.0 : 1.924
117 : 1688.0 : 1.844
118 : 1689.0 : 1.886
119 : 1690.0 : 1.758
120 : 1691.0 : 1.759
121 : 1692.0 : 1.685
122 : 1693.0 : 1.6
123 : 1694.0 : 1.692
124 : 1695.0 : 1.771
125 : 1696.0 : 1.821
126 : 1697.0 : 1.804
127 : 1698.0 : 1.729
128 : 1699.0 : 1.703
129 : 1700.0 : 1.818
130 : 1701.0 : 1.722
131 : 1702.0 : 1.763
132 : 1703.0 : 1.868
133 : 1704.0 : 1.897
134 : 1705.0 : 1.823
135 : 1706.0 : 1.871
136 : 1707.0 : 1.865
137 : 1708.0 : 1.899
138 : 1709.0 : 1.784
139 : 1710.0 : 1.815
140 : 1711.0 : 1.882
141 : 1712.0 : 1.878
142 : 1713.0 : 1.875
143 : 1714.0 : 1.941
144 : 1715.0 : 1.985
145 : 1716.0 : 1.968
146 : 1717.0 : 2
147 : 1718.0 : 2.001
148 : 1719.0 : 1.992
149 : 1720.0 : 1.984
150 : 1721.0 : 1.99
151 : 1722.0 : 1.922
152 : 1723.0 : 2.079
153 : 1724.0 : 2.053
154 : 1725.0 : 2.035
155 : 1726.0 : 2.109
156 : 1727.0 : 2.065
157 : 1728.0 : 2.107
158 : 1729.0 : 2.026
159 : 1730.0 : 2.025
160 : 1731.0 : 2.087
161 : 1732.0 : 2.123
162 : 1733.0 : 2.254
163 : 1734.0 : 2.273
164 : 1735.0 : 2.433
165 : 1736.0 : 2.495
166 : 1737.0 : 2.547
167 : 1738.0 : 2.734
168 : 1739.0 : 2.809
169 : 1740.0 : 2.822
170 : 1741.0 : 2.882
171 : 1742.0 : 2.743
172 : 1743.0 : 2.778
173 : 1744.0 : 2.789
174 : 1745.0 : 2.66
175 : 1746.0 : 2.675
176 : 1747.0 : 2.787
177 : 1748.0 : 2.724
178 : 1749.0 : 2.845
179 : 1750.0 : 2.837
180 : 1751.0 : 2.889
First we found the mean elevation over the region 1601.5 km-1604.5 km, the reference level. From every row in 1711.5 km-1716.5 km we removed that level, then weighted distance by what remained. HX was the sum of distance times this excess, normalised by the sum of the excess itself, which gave 1714.4 km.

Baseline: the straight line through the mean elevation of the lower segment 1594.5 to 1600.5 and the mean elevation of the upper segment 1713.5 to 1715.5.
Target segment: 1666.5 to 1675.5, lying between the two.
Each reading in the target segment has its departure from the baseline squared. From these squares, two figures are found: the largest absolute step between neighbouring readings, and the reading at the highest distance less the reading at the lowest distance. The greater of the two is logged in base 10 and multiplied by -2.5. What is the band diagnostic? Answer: 3.44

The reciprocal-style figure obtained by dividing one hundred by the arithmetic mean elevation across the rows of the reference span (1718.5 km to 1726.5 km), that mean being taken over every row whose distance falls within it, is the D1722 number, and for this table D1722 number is 49.5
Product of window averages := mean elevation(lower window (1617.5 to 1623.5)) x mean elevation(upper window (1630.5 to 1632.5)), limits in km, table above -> 4.1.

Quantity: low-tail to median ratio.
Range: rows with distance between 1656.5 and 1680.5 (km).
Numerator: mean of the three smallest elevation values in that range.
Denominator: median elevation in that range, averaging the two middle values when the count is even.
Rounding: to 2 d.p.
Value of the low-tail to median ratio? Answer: 0.92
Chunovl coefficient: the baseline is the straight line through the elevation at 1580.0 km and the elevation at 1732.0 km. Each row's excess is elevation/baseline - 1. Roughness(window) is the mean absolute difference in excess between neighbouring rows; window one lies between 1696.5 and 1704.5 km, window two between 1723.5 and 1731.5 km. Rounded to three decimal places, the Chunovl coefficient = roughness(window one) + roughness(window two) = 0.059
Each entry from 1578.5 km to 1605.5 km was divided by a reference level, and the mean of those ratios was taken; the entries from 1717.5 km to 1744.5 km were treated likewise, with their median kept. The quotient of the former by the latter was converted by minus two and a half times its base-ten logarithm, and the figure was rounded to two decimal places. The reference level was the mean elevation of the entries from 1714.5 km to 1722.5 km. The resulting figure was 0.49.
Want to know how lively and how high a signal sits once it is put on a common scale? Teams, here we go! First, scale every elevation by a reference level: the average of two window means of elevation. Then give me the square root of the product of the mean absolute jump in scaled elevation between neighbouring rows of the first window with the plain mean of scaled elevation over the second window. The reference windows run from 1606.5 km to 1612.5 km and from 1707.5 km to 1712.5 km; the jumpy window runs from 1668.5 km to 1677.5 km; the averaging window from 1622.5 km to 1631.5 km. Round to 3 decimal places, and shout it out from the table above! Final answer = 0.150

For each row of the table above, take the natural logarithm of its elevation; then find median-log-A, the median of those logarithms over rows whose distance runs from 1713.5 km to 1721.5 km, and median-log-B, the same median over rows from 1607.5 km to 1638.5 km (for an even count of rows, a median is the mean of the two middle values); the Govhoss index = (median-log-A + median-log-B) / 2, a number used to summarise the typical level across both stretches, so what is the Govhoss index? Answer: 0.69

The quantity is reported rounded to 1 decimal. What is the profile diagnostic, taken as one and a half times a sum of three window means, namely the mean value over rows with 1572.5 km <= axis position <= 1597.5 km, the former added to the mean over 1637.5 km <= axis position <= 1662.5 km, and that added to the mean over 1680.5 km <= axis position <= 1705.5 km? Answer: 7.4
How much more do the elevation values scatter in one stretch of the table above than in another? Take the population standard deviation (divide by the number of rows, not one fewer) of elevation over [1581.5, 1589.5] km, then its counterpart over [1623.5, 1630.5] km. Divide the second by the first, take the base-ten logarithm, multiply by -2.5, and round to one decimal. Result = 1.0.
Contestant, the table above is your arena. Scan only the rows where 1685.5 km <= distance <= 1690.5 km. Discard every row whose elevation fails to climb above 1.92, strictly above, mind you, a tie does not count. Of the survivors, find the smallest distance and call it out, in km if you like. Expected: 1687.0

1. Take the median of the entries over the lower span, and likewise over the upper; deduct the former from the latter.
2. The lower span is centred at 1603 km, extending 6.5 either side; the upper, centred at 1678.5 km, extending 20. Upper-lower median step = 0.18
